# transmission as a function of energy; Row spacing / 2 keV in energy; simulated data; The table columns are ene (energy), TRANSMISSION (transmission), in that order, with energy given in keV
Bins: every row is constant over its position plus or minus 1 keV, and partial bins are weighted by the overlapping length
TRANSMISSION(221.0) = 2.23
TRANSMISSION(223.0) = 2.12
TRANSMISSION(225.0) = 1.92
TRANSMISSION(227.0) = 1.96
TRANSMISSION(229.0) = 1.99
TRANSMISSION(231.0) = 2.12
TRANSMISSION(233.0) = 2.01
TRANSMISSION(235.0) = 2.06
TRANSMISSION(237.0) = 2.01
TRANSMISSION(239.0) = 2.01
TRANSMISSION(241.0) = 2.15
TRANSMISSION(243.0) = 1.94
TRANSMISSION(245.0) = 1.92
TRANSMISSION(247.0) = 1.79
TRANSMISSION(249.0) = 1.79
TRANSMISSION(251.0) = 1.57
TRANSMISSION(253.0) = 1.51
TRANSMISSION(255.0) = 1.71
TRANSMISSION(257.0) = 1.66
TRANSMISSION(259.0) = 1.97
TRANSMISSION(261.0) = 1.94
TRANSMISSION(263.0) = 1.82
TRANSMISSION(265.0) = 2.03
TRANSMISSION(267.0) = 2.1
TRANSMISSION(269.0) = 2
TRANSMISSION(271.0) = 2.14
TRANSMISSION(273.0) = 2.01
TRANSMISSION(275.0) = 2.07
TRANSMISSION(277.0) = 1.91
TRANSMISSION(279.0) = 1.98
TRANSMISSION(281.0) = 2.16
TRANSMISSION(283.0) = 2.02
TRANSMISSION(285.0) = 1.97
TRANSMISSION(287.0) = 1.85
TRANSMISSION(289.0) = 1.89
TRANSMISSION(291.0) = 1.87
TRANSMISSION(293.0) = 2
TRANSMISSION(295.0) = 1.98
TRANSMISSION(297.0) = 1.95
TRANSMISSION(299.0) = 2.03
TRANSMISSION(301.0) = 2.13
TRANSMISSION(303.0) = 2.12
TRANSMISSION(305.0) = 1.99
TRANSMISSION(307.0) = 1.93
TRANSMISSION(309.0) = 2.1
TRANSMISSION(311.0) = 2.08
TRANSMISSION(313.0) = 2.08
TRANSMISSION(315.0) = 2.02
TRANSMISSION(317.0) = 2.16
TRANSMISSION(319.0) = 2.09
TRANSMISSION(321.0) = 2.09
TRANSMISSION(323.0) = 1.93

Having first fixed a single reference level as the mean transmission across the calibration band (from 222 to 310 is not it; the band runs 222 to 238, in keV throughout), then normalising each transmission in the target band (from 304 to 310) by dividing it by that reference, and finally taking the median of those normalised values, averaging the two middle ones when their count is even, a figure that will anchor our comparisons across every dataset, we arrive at 0.983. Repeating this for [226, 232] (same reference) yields 0.983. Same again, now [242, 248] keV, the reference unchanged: 0.949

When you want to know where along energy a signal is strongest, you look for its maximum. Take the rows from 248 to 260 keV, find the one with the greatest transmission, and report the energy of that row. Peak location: 259.0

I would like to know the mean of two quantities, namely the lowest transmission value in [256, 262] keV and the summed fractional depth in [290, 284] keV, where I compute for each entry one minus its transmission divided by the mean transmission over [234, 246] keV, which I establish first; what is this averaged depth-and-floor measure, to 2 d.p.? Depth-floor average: 0.91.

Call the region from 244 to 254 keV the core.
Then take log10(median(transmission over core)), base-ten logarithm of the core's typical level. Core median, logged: 0.253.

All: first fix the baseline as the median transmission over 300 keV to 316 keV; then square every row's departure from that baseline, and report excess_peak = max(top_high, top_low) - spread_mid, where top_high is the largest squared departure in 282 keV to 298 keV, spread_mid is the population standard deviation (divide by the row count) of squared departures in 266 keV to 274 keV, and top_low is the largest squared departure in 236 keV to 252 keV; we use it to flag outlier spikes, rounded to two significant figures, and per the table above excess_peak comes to 0.26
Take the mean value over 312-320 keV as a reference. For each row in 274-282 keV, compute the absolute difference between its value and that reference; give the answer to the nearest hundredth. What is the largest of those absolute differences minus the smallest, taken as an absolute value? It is 0.16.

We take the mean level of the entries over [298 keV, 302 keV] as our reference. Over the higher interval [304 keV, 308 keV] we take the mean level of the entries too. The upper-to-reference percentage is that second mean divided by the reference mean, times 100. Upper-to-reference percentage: 94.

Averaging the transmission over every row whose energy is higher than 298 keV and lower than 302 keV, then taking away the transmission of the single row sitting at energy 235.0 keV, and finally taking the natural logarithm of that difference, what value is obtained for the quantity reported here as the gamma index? -3.9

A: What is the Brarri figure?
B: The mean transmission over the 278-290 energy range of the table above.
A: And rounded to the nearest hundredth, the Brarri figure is 1.98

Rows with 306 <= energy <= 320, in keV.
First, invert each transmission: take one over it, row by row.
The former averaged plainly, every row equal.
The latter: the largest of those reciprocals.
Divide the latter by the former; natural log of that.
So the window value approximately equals 0.067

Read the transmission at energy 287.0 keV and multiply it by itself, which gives 3.4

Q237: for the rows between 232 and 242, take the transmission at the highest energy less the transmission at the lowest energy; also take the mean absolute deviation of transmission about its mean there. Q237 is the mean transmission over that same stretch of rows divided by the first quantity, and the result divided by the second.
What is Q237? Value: 321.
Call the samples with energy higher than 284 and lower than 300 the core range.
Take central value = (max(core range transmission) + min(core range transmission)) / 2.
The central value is 1.940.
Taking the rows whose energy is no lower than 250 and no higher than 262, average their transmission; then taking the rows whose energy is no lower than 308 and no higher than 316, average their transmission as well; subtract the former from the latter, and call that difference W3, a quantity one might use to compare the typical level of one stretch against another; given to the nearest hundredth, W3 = 0.34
